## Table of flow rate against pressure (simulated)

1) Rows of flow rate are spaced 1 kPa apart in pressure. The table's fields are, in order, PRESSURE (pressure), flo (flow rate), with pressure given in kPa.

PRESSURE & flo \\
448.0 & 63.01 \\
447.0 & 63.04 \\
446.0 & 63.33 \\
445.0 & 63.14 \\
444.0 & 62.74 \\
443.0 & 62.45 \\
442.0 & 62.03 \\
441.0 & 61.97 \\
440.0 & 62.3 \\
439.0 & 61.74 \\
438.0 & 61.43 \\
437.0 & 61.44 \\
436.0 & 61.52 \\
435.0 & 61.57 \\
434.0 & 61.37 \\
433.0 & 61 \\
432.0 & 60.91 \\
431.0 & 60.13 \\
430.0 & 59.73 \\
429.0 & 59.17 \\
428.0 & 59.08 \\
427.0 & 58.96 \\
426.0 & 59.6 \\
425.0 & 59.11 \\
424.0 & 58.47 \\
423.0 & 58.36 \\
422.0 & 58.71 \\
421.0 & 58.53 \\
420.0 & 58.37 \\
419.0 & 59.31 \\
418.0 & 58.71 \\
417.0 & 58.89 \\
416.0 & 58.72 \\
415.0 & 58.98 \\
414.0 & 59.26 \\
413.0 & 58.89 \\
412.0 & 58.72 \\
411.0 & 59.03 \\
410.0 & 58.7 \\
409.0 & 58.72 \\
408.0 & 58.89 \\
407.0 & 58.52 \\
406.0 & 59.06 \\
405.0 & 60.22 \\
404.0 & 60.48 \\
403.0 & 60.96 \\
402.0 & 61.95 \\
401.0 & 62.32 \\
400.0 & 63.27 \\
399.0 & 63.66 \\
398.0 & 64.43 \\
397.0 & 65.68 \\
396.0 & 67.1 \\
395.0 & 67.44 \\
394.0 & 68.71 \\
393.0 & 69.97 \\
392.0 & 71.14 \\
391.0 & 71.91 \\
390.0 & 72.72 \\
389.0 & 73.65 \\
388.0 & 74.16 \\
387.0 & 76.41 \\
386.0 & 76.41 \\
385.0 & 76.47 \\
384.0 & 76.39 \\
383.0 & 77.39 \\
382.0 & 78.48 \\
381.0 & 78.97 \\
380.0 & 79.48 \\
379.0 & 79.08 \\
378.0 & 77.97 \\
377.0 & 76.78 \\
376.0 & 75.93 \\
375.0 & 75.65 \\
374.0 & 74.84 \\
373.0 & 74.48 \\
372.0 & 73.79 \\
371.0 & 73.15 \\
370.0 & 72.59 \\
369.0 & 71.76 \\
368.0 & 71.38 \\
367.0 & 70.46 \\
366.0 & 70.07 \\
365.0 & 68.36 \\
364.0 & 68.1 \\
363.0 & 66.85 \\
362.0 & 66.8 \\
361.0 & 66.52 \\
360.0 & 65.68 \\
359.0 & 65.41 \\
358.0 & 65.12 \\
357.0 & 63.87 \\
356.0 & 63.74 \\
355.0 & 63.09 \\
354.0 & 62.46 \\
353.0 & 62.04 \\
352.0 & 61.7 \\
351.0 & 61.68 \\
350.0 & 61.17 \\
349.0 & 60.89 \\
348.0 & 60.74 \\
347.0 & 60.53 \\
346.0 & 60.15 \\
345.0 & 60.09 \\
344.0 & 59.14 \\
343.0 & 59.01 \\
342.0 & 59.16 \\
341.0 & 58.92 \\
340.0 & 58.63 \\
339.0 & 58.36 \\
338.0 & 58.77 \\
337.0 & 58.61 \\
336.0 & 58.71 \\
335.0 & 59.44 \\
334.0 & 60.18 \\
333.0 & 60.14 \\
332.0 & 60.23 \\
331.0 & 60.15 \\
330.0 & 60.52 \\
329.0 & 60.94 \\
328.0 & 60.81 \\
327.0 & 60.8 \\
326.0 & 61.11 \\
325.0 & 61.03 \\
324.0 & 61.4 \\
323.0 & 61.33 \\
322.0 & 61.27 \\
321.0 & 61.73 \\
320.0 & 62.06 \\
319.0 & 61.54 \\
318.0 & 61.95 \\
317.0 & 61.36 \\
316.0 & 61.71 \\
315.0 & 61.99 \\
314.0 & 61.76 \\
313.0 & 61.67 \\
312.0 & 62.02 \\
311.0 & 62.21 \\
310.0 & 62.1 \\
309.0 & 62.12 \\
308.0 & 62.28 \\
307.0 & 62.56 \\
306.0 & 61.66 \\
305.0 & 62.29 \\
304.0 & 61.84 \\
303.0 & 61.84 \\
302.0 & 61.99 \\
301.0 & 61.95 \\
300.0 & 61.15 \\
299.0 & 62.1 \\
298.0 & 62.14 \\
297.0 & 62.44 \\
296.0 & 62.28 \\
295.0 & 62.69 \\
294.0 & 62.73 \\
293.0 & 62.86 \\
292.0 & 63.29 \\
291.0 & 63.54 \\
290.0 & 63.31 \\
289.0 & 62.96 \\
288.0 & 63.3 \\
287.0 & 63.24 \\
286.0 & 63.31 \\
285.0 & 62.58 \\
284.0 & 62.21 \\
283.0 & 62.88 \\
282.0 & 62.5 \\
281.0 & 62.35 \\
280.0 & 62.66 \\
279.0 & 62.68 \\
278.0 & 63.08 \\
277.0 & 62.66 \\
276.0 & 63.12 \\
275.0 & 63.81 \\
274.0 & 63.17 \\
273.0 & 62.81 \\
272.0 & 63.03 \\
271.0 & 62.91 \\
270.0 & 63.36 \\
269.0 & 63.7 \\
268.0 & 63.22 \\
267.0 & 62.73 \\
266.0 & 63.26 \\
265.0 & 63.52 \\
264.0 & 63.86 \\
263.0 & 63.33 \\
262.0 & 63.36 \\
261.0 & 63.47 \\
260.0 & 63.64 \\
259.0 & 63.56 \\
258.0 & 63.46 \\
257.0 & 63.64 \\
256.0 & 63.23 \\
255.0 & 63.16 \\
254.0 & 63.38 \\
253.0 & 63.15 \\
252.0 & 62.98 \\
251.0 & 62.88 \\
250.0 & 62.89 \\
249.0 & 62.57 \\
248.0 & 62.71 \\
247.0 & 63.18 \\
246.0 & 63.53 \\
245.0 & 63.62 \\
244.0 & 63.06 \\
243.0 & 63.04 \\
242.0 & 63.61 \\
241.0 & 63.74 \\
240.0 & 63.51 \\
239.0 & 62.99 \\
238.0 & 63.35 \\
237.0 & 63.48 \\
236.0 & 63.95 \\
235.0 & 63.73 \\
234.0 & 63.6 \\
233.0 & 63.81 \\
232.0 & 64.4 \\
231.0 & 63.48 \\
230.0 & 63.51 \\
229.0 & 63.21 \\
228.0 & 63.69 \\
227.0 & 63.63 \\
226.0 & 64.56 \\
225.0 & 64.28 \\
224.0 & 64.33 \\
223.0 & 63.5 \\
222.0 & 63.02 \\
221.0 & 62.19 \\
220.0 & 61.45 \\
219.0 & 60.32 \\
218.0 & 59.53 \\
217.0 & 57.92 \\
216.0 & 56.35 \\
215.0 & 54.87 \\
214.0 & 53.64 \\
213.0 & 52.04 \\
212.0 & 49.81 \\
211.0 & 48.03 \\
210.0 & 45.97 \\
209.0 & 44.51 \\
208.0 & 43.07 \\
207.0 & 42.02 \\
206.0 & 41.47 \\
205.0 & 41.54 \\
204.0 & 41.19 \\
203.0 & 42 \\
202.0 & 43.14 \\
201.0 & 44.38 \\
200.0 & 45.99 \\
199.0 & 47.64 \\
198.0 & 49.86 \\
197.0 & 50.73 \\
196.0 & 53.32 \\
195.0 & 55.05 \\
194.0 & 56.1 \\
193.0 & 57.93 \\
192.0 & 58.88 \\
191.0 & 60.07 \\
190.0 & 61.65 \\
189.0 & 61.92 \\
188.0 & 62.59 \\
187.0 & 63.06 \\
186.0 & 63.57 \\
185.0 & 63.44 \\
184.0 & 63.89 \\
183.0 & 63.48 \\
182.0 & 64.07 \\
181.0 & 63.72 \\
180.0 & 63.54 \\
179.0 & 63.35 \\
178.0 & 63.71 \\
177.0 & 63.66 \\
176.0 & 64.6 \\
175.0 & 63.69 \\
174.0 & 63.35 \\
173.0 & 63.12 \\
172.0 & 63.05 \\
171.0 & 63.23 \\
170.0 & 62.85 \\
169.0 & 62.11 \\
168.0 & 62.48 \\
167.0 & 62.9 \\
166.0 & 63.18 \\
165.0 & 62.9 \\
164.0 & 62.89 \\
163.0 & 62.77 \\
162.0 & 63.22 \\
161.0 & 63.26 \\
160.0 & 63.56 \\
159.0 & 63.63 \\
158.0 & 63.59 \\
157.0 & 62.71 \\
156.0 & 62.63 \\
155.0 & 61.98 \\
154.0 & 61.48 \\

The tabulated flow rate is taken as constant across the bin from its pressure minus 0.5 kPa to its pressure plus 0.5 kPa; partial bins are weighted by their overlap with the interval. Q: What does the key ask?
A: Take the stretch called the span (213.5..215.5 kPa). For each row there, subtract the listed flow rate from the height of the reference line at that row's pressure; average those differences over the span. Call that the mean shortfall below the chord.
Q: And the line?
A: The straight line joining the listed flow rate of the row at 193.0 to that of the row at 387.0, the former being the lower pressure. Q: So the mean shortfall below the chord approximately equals 6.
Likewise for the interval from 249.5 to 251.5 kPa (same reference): 1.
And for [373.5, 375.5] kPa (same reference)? 0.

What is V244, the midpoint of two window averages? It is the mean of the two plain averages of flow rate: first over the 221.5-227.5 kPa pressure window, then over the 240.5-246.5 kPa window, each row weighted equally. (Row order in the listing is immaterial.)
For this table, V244 63.7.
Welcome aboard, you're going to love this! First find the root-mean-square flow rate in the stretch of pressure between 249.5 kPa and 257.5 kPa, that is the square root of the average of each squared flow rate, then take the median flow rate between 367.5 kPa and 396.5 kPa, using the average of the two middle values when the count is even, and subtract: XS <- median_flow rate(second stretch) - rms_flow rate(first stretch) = 11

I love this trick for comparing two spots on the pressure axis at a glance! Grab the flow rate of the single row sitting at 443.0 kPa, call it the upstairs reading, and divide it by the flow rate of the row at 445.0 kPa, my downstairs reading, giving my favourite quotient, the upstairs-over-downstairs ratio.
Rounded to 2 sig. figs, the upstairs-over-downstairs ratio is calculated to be 0.99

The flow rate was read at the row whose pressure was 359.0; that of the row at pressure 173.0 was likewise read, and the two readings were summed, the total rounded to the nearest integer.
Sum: 129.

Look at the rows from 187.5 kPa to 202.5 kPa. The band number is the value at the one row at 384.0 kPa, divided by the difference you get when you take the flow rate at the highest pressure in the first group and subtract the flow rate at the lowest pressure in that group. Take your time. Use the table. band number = -3.9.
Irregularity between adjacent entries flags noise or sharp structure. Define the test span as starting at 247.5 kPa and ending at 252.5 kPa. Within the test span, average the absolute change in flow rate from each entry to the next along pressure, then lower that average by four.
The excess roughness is -3.86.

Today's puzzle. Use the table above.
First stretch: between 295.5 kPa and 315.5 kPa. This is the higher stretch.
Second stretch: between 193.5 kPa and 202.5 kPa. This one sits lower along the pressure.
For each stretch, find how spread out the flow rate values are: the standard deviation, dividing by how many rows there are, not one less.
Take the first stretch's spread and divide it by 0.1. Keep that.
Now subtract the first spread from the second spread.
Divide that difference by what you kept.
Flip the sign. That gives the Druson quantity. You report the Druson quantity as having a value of -1.3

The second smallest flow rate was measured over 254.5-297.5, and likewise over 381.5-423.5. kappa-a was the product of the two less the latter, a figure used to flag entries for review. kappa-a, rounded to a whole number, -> 3577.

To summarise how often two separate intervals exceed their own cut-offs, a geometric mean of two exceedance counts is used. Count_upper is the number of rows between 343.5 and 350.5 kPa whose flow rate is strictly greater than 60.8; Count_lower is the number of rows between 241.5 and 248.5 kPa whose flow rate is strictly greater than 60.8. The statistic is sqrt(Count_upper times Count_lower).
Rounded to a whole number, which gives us 4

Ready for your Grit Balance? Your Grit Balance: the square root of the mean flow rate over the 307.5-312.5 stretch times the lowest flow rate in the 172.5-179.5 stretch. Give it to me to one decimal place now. 62.6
